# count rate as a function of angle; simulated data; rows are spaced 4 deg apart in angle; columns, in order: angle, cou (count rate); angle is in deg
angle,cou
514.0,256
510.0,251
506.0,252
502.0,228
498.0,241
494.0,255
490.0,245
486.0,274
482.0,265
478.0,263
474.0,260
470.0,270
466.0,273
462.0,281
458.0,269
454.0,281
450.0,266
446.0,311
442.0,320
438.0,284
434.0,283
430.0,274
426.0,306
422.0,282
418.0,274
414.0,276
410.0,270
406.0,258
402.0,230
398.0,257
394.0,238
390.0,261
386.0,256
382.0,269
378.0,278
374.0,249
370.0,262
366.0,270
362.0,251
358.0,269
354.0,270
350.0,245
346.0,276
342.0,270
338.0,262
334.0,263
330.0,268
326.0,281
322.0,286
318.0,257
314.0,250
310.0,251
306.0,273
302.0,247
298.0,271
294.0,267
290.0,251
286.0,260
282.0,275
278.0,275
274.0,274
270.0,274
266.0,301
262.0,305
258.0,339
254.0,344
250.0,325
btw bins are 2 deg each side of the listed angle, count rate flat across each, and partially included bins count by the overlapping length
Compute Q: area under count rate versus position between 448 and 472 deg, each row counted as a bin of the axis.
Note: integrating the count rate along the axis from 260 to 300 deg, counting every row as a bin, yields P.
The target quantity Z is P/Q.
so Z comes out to 1.7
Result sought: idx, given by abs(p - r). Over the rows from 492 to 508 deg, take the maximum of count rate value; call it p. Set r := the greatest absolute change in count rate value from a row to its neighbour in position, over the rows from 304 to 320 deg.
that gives 233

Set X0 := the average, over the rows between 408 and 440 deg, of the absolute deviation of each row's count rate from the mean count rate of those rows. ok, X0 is 7.6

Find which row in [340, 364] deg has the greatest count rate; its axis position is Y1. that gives 346.0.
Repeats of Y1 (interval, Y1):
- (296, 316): 306.0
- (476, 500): 486.0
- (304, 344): 322.0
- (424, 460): 442.0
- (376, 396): 378.0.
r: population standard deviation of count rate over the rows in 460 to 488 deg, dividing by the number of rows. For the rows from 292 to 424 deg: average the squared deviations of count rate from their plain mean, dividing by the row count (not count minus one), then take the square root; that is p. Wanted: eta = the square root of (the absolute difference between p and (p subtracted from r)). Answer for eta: 4.4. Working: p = 13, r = 7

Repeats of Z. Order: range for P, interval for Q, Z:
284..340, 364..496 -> 0.4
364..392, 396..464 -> 0.4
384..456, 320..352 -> 2.3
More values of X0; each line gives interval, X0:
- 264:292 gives 9.9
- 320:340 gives 9.2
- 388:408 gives 11.8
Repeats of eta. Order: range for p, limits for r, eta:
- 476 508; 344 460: 2.8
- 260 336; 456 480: 4.9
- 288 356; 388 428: 1.7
